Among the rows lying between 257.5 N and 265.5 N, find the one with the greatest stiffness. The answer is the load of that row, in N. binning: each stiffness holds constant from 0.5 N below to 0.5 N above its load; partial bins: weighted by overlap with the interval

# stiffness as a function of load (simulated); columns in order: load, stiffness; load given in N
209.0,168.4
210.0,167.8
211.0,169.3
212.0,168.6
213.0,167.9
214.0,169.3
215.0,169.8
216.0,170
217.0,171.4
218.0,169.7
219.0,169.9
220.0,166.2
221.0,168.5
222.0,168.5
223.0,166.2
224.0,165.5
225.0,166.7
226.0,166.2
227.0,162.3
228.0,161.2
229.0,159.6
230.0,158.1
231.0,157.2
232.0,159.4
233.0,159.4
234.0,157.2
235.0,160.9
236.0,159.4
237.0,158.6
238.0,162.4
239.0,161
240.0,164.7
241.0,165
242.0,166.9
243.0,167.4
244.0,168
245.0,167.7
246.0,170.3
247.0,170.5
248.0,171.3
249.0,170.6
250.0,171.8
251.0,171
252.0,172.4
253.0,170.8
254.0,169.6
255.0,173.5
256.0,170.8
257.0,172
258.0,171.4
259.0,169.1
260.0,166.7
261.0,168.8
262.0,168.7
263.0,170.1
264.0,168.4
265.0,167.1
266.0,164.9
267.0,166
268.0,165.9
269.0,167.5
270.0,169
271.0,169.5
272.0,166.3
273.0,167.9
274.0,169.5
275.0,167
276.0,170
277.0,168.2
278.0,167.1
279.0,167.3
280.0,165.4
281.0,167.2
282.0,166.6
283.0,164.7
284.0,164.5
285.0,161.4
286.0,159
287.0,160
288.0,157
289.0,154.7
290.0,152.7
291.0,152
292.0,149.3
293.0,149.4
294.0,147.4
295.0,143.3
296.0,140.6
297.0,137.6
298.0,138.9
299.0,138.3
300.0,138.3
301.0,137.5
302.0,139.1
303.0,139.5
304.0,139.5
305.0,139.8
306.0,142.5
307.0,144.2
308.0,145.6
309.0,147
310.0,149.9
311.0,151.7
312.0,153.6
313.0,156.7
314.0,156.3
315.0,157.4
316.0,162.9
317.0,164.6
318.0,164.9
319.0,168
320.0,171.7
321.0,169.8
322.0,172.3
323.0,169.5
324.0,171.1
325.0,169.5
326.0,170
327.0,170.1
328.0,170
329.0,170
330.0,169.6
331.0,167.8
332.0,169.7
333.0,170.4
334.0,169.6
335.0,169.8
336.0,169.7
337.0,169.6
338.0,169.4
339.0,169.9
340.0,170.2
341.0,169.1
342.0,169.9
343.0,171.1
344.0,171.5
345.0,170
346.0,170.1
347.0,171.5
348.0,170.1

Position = 258.0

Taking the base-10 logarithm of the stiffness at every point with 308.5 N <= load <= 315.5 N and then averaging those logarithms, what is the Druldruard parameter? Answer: 2.19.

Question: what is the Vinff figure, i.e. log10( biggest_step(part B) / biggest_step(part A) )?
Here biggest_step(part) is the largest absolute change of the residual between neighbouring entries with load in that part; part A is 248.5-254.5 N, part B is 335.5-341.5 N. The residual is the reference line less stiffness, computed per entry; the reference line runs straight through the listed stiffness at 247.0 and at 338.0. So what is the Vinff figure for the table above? -0.16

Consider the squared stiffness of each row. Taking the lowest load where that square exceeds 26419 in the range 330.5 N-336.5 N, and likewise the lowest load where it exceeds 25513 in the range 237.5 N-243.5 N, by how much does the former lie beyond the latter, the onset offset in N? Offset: 93 N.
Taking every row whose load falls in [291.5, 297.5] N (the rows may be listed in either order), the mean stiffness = 145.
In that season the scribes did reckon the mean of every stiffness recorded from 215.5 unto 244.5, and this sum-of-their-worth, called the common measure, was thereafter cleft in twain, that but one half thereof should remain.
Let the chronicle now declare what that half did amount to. 82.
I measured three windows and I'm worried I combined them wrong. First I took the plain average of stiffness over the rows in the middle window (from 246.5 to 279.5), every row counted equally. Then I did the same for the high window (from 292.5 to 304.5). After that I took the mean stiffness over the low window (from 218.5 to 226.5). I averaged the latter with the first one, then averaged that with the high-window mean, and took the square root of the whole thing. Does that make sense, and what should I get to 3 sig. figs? 12.4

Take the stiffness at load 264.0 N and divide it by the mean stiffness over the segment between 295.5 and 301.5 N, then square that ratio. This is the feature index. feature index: 1.48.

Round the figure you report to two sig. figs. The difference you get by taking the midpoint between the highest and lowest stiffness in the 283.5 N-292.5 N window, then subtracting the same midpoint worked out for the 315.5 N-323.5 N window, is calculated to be -11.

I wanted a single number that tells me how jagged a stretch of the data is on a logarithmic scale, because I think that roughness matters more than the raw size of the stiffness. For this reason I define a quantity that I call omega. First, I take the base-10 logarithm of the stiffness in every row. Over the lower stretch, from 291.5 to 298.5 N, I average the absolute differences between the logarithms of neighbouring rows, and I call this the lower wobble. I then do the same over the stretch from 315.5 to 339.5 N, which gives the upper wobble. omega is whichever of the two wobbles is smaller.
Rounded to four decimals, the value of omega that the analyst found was 0.0030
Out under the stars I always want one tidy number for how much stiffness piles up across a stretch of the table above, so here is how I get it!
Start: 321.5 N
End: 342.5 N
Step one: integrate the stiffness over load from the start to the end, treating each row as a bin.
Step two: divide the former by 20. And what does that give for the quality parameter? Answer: 178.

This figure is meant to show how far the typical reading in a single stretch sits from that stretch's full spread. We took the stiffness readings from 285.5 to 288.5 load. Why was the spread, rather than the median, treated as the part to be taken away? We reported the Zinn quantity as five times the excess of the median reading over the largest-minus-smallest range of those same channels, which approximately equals 780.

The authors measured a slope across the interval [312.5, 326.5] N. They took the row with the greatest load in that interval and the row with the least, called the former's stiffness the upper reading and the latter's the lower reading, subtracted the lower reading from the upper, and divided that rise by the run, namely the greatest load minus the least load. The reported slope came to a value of 1.0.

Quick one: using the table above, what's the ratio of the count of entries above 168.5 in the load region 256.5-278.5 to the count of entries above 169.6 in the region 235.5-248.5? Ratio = 3.3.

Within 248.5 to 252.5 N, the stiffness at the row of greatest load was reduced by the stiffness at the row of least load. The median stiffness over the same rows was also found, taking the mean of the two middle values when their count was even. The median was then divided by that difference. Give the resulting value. 95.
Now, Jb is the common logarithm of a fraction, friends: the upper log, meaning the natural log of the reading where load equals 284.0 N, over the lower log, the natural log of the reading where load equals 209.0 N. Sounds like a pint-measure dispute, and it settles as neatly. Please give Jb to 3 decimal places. -0.002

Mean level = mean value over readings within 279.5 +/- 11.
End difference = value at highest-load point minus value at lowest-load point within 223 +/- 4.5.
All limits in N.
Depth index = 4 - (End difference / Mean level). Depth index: 4.05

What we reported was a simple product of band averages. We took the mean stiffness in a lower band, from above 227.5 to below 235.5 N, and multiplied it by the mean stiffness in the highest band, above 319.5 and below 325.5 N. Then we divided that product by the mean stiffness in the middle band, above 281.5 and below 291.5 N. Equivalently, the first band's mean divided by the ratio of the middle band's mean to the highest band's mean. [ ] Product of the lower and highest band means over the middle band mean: 171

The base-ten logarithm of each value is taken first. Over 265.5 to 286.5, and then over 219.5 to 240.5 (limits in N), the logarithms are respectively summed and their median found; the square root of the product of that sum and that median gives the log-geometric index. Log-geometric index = 10.15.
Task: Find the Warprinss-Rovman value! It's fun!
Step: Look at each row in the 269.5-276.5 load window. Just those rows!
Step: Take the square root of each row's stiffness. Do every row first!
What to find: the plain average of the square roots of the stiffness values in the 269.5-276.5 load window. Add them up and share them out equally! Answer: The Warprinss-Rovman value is 12.98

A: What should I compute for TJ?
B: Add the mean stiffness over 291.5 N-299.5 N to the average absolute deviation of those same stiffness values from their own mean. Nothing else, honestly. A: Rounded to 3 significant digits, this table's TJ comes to 147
